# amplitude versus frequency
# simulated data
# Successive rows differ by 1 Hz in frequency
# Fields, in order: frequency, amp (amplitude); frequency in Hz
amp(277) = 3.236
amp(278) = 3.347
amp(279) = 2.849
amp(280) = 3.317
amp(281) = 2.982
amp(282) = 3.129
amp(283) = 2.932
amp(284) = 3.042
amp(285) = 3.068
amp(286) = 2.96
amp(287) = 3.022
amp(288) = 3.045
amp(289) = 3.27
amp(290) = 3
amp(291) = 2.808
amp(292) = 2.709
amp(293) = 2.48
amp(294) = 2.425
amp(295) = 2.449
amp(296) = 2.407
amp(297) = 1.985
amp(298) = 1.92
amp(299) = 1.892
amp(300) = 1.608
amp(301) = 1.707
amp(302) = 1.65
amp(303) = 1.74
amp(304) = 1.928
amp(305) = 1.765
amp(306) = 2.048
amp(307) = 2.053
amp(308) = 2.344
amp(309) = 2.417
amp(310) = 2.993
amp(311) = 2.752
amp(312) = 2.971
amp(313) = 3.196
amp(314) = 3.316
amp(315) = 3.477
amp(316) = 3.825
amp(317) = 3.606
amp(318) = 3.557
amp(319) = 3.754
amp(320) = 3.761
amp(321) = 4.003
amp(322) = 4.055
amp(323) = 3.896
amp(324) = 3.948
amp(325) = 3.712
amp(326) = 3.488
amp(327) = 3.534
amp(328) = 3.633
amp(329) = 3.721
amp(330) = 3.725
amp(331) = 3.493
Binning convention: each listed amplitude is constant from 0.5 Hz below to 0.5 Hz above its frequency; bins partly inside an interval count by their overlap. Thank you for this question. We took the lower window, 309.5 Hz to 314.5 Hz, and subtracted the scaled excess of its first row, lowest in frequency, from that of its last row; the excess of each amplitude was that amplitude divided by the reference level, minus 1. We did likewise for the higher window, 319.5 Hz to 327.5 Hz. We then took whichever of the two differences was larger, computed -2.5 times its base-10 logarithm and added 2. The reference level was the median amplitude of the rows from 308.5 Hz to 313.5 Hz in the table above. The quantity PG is 4.4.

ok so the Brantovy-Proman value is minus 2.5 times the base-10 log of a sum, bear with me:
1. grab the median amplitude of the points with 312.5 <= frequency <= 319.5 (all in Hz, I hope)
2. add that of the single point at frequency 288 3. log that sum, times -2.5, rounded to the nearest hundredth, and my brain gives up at -2.05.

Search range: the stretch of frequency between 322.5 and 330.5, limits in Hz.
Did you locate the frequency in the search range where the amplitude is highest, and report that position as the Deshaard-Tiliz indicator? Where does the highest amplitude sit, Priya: 324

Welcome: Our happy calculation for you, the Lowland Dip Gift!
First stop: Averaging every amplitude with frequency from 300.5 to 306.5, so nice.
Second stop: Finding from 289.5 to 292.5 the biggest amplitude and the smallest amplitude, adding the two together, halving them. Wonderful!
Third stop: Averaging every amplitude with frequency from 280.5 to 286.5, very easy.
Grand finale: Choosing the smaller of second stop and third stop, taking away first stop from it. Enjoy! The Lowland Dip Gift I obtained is 1.0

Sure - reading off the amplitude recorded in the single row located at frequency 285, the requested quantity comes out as 3.068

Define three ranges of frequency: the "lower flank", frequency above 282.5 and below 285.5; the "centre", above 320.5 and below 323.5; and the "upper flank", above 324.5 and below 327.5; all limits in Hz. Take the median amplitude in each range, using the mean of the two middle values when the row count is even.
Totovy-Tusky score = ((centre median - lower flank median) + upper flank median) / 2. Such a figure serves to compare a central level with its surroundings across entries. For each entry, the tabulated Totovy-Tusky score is 2.2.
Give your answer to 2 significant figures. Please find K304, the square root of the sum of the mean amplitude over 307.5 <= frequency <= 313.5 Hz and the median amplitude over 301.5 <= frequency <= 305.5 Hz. 2.1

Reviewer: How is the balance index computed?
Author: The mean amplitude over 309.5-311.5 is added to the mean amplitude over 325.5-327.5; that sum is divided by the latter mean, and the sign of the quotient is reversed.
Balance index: -1.82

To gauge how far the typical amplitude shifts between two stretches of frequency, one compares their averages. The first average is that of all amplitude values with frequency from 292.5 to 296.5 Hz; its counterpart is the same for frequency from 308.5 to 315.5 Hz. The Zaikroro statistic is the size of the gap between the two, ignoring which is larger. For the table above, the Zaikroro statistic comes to 0.58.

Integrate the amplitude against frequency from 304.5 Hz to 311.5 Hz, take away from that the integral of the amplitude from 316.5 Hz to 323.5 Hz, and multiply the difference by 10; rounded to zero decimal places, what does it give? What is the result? -103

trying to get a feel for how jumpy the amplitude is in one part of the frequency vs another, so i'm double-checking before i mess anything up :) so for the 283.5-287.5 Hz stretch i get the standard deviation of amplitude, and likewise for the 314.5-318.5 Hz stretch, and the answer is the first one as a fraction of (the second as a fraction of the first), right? 0.01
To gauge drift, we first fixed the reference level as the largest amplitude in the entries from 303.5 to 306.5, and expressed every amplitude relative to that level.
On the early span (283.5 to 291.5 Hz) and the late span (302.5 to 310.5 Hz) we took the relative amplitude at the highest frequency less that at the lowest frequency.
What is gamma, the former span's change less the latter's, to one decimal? -1.5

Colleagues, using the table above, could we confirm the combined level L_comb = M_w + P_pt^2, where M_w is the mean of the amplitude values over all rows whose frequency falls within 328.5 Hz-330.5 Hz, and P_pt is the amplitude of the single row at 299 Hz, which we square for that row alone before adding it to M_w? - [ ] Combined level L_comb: 7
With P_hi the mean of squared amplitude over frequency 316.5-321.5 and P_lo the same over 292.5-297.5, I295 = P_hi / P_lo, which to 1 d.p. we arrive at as 2.5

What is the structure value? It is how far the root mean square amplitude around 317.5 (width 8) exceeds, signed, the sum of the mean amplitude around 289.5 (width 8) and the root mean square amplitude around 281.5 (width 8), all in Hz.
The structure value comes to -2.3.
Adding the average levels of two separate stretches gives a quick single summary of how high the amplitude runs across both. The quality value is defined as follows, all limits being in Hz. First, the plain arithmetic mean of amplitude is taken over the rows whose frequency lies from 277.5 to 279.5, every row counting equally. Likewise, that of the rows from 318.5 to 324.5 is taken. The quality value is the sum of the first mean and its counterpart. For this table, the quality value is 7.00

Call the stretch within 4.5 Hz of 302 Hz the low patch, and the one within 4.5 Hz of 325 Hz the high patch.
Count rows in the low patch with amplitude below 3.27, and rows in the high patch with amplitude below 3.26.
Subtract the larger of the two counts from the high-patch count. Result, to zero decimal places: -9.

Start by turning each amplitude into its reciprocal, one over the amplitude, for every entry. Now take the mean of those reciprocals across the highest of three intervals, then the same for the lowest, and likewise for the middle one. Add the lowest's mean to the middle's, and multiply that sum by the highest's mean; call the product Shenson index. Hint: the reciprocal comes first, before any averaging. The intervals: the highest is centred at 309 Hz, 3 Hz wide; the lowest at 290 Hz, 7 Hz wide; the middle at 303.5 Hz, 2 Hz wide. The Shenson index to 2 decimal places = 0.35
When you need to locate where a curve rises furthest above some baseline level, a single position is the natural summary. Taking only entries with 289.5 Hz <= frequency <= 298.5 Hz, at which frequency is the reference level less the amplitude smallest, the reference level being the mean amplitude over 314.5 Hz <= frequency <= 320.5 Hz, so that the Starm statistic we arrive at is 290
